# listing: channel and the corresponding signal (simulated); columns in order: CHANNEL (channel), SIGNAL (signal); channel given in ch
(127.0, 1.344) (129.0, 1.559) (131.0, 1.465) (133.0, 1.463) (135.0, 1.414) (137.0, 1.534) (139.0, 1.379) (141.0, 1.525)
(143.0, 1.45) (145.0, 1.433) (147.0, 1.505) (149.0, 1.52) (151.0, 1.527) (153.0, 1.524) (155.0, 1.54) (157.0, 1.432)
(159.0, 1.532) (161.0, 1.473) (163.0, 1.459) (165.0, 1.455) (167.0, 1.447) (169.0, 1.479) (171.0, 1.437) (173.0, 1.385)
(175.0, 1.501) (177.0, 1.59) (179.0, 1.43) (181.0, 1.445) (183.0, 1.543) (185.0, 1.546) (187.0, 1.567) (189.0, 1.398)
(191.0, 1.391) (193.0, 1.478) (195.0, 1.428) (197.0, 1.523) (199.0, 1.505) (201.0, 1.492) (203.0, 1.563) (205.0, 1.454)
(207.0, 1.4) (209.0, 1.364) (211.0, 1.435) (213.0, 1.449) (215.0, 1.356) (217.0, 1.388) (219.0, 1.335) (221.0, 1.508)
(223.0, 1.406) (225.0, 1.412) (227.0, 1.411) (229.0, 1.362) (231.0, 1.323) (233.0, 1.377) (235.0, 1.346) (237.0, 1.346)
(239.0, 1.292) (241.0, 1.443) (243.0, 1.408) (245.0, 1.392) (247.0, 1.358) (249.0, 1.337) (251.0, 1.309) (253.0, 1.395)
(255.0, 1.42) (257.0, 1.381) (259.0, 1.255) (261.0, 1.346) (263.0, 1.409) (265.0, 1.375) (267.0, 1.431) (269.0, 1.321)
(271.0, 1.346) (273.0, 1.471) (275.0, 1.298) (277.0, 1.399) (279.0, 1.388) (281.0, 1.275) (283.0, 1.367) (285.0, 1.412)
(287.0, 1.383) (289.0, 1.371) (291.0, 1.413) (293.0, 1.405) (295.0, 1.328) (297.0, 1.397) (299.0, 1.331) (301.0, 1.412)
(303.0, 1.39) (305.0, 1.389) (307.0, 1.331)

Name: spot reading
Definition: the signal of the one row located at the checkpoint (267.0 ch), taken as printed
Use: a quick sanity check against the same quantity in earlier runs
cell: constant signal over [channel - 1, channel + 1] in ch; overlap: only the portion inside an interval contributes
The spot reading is 1.431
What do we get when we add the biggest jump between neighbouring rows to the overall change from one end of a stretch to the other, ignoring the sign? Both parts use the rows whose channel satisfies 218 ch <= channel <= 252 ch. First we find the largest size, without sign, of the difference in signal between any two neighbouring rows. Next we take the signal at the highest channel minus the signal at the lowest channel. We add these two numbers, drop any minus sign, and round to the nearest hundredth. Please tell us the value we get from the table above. 0.15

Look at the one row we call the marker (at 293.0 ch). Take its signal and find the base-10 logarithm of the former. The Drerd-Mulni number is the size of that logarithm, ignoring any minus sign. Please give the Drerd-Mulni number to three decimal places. 0.148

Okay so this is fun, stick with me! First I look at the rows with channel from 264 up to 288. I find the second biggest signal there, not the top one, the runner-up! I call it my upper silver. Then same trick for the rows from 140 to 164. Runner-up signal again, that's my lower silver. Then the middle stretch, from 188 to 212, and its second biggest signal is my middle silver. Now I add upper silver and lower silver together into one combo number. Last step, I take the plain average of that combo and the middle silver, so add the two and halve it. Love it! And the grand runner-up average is 2.24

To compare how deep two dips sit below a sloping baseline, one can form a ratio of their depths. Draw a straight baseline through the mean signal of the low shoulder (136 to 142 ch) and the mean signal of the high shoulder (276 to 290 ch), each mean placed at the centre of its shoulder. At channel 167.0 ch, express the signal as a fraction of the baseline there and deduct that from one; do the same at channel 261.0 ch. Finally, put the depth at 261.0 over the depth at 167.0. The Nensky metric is 3.9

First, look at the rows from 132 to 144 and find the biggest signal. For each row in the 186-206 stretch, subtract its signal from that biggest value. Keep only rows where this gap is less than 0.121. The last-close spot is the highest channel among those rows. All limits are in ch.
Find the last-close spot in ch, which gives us 205.0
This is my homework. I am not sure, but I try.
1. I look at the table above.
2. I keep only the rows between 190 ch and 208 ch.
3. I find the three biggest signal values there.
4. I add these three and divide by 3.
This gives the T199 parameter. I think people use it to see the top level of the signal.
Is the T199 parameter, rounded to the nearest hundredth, 1.53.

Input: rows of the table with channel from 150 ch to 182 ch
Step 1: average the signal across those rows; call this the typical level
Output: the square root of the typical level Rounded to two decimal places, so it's 1.22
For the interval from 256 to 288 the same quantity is 1.17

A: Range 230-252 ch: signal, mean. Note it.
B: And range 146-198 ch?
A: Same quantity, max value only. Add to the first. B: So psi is 2.947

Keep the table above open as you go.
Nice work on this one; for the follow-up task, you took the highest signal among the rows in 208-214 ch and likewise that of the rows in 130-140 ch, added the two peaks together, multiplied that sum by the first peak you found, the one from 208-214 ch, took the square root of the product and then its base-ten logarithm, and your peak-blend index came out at 0.318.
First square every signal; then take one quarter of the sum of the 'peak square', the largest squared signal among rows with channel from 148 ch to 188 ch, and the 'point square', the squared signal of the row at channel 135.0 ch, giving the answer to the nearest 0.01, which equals 1.13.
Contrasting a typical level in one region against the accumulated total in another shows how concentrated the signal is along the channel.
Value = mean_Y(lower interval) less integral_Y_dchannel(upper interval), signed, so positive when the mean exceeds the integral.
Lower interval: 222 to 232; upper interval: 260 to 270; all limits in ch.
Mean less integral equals -12.4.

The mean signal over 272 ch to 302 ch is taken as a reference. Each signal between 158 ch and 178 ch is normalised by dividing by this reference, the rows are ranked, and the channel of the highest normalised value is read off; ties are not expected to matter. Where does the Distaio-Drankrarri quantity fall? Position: 177.0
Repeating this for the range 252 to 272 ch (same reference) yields 267.0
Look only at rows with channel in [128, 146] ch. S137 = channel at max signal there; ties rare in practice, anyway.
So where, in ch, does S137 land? 129.0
